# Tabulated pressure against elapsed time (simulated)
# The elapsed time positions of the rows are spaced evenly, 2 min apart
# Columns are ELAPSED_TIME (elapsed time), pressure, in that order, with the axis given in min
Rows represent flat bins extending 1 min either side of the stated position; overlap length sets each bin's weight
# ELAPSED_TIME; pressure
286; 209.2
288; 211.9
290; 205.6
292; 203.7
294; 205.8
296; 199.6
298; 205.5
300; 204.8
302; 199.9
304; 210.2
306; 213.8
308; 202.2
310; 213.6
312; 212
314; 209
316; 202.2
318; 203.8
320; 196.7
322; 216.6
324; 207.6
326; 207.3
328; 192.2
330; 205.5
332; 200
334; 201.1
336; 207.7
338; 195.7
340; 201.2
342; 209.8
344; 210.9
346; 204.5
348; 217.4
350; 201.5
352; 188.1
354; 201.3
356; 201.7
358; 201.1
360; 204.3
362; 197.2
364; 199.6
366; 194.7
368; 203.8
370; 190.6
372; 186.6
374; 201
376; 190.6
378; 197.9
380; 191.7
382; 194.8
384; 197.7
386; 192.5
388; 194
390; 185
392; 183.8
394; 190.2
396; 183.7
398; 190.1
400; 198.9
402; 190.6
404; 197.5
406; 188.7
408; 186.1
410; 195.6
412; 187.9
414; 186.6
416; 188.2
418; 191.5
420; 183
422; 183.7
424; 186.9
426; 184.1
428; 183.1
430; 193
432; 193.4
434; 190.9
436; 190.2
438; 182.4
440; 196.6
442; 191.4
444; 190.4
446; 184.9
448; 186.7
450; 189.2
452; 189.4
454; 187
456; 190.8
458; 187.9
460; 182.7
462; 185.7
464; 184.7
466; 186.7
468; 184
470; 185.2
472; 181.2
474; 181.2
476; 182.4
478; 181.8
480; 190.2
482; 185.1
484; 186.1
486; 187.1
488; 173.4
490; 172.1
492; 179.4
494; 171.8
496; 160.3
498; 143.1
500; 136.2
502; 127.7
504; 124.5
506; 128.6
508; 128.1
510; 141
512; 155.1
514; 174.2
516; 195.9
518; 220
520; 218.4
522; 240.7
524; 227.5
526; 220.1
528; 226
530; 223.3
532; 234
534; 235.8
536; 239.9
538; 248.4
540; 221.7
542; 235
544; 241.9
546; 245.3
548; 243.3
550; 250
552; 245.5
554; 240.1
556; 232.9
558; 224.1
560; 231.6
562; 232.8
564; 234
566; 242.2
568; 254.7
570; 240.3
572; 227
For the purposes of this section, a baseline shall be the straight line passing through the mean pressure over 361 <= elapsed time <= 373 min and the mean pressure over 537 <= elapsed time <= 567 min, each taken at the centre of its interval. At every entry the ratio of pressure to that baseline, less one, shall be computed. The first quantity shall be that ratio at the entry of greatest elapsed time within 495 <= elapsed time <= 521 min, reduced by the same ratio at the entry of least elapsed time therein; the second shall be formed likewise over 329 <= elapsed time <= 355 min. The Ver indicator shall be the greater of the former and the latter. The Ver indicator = 0.235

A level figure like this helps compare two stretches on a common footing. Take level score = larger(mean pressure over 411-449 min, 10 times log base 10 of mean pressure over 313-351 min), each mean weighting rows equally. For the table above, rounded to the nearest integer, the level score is 188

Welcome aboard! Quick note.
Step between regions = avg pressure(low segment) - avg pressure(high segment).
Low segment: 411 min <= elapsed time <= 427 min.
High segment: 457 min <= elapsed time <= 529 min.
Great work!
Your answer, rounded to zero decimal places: 8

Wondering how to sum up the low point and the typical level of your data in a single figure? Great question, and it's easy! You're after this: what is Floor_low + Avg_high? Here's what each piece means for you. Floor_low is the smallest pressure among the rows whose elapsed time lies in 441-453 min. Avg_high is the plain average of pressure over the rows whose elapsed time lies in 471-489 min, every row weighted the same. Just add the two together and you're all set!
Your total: 368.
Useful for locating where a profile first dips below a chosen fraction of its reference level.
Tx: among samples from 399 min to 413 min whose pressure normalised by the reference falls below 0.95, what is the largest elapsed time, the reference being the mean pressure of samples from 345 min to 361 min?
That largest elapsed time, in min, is 412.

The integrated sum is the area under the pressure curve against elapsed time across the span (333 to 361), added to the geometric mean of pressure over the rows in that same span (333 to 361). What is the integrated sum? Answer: 5896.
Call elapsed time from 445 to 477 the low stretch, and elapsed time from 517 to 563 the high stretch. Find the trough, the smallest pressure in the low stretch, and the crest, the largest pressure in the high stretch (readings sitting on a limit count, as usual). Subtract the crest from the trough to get -69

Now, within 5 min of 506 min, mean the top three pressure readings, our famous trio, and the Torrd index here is 133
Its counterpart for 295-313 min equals 213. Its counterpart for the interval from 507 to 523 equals 226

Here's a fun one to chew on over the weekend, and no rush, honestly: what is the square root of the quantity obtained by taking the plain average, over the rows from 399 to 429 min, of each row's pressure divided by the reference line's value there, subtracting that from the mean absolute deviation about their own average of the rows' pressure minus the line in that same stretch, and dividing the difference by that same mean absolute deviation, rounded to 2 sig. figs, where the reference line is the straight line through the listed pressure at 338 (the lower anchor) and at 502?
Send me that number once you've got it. 0.77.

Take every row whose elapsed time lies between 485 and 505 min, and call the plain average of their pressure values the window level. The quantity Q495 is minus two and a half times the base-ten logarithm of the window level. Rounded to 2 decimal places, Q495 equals -5.49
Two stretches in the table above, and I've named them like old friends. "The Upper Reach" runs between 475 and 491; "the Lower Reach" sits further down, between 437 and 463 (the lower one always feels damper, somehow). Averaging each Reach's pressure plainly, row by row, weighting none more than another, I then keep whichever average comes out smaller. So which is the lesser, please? 182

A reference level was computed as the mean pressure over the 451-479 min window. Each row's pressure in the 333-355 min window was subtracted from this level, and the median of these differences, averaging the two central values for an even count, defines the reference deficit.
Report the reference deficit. -16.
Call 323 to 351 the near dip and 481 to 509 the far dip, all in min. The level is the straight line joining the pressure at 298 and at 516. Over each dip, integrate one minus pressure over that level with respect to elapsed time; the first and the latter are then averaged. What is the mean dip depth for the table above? 2.8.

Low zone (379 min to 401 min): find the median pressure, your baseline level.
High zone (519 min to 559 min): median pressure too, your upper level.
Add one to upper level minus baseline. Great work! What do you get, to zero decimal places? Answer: 45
